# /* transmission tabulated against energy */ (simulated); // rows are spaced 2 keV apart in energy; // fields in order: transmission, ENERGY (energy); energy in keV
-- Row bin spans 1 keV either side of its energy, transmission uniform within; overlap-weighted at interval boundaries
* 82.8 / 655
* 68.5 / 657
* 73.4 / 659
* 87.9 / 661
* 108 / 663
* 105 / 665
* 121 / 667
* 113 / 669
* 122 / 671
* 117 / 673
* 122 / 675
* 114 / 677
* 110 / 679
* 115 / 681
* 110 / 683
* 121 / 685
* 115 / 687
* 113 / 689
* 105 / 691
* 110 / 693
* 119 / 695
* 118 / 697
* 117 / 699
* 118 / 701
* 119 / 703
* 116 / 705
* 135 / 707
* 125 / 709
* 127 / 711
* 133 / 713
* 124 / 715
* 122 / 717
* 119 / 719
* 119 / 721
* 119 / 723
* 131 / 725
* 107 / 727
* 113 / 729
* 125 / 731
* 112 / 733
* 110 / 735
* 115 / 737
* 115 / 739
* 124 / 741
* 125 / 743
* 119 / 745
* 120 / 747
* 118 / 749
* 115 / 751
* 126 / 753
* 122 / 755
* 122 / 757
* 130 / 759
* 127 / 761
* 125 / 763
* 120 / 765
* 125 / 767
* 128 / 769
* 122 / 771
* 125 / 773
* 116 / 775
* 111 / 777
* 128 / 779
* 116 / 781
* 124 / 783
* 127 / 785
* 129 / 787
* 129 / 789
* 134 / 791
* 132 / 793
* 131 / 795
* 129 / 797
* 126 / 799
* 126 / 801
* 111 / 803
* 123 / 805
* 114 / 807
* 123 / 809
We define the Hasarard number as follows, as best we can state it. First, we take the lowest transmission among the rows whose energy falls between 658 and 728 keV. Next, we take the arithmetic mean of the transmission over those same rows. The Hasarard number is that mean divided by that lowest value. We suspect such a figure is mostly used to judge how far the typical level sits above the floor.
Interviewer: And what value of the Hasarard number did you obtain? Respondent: 1.58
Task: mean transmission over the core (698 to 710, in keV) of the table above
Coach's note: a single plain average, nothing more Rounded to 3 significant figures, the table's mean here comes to 122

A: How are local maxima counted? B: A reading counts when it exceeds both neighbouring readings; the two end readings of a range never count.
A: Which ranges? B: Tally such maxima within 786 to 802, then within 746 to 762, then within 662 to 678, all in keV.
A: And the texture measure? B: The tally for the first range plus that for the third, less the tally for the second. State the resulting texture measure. 2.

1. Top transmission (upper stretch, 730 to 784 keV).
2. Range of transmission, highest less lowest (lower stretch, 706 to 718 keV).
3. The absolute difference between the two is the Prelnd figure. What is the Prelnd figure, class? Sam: 117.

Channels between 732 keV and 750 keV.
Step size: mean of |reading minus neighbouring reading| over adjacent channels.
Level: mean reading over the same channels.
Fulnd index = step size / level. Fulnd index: 0.028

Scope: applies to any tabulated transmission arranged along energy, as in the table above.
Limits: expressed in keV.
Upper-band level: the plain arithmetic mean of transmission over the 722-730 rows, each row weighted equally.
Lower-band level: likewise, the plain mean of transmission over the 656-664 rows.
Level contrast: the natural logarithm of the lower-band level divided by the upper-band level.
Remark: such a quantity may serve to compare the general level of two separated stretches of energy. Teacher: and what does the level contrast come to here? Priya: -0.330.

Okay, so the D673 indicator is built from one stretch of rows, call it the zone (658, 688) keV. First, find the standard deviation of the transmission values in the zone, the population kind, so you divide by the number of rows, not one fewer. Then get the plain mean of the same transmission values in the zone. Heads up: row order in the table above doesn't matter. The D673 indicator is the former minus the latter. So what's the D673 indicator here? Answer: -97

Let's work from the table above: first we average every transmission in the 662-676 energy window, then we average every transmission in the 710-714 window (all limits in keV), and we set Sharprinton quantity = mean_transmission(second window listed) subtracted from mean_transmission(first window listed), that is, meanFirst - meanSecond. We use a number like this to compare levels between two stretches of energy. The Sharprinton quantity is -14.6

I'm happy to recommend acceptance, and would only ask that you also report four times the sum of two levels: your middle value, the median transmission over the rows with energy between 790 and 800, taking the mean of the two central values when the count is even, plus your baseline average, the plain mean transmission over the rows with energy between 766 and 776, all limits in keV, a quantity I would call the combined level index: 1017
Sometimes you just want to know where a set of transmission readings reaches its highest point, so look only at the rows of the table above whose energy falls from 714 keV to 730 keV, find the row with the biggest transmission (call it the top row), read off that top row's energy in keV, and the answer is 725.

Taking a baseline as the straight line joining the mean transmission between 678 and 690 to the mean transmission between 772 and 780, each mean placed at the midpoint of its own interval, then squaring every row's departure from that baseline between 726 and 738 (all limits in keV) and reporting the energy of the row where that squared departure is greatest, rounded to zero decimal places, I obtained 727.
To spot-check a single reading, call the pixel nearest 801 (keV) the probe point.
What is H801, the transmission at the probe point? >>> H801 126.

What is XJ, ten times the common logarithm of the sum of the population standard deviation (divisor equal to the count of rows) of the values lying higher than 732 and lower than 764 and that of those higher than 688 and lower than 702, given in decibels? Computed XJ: 10.2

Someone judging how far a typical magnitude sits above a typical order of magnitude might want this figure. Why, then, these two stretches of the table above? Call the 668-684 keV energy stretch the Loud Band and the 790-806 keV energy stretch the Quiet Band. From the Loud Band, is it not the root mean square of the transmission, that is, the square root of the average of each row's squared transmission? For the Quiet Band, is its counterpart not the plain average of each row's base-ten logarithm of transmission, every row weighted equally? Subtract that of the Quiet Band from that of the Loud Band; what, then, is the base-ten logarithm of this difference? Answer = 2.05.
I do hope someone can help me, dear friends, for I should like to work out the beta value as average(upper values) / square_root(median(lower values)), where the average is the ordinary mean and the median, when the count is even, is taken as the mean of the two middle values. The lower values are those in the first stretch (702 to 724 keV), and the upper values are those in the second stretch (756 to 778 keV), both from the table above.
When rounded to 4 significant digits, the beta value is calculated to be 11.12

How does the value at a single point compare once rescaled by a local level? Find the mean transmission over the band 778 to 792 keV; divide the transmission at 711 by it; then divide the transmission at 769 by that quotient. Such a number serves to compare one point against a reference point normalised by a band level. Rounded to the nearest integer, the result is 128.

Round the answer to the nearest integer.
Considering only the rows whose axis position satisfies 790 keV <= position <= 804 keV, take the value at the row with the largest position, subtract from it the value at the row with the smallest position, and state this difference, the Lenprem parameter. -23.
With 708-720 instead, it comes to -6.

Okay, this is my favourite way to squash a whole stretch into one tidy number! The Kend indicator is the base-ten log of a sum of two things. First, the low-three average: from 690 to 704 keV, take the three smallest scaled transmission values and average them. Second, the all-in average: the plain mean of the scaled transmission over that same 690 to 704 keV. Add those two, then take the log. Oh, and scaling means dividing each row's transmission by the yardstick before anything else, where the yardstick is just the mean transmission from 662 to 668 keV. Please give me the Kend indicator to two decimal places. 0.31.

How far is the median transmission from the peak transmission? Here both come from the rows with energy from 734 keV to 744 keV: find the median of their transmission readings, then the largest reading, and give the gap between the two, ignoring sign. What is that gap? 10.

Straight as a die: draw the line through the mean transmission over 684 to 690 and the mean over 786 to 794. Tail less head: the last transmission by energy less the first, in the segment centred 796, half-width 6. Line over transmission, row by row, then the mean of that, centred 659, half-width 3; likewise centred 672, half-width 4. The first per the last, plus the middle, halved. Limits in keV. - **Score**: -3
